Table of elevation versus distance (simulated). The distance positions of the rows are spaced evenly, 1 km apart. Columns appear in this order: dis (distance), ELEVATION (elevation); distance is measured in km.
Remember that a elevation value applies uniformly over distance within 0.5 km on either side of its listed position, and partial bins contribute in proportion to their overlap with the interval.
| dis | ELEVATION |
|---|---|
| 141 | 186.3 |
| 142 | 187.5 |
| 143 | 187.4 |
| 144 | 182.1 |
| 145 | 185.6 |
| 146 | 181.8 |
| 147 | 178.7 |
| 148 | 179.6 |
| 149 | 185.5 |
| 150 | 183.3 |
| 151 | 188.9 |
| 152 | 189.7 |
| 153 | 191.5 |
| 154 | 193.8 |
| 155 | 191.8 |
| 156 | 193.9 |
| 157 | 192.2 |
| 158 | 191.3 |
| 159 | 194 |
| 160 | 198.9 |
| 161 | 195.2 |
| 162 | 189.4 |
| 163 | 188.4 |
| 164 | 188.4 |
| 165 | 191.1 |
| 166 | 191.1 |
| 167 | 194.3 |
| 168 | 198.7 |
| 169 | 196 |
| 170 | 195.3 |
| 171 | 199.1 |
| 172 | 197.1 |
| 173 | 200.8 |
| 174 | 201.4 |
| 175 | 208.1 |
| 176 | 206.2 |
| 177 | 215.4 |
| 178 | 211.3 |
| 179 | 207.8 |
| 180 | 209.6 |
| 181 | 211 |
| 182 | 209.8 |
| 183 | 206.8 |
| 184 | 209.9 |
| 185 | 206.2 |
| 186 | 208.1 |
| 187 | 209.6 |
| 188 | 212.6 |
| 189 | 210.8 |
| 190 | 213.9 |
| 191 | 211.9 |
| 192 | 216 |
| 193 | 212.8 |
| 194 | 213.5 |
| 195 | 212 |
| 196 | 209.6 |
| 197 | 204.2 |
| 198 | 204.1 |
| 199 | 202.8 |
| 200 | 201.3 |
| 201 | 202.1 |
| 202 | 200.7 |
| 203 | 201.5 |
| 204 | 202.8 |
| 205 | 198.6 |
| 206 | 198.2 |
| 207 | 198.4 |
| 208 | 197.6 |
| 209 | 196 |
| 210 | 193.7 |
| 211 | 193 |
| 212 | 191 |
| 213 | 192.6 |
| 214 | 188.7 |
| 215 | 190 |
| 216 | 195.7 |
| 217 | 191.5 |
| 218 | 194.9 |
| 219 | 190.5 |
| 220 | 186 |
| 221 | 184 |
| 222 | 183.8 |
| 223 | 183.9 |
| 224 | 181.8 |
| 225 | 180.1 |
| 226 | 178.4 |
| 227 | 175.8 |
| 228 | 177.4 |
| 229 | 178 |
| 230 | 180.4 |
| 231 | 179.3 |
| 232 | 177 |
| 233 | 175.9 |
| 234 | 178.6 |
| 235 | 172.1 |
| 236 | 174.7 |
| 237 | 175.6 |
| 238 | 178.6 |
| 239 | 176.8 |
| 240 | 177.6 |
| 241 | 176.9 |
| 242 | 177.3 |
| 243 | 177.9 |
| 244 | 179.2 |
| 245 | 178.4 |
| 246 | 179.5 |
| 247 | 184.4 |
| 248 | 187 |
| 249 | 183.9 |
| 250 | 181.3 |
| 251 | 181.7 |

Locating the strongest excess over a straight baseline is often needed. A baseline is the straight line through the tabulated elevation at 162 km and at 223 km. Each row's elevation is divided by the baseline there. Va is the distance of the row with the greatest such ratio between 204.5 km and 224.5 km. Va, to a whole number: 205 km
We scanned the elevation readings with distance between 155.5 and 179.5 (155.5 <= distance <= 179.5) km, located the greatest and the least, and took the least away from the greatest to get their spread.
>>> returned 27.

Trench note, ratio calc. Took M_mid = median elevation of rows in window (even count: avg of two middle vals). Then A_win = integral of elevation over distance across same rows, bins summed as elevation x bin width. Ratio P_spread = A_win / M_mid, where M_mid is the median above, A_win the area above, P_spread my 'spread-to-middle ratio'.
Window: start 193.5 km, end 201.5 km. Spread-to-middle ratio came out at 8.08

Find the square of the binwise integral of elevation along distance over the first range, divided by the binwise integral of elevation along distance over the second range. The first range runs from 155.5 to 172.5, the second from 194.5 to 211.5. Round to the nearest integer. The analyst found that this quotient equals 3177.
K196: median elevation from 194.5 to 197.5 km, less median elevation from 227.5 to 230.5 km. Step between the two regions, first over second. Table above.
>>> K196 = 32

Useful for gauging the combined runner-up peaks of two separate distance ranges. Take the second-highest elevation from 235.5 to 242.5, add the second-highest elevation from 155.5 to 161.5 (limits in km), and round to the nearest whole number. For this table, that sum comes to 373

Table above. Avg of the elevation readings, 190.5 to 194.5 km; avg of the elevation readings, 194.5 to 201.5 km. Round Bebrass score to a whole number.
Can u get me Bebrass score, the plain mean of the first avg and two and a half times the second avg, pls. 363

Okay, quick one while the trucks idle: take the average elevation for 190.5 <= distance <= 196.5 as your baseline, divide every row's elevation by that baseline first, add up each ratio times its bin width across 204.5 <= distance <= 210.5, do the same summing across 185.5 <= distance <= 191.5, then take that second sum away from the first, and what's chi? -0.40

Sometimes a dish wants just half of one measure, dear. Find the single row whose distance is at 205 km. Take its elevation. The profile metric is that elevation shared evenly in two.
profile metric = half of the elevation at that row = 99.3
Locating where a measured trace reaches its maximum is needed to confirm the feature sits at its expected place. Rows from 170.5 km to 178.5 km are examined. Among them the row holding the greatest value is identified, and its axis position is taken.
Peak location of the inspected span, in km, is 177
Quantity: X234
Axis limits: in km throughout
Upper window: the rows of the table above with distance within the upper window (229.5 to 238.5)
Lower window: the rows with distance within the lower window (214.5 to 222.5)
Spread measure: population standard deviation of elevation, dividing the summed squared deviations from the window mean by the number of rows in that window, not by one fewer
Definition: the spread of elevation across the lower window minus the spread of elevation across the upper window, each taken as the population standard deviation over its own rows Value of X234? 1.8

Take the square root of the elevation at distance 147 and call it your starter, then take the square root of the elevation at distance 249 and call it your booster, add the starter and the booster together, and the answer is 26.9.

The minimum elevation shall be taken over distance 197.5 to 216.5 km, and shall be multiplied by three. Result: 566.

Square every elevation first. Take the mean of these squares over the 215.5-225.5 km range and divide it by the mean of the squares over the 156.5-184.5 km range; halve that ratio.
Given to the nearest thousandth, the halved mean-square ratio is 0.438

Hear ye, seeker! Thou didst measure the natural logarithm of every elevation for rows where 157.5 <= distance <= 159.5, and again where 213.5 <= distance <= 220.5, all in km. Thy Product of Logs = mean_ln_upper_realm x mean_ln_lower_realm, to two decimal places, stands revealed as 27.63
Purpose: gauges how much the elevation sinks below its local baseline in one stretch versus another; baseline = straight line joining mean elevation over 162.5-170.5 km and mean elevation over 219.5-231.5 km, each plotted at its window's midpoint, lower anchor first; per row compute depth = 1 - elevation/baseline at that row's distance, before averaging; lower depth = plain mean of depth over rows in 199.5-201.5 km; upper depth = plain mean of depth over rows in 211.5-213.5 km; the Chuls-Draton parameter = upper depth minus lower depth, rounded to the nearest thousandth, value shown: 0.039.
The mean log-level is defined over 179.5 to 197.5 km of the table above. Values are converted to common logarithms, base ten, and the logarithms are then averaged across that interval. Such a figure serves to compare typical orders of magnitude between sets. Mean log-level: 2.32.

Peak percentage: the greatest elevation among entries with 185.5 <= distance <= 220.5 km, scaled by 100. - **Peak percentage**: 21600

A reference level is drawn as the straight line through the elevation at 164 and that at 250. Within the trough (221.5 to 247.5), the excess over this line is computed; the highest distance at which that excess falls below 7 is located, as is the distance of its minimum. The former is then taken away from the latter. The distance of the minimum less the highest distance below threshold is -12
